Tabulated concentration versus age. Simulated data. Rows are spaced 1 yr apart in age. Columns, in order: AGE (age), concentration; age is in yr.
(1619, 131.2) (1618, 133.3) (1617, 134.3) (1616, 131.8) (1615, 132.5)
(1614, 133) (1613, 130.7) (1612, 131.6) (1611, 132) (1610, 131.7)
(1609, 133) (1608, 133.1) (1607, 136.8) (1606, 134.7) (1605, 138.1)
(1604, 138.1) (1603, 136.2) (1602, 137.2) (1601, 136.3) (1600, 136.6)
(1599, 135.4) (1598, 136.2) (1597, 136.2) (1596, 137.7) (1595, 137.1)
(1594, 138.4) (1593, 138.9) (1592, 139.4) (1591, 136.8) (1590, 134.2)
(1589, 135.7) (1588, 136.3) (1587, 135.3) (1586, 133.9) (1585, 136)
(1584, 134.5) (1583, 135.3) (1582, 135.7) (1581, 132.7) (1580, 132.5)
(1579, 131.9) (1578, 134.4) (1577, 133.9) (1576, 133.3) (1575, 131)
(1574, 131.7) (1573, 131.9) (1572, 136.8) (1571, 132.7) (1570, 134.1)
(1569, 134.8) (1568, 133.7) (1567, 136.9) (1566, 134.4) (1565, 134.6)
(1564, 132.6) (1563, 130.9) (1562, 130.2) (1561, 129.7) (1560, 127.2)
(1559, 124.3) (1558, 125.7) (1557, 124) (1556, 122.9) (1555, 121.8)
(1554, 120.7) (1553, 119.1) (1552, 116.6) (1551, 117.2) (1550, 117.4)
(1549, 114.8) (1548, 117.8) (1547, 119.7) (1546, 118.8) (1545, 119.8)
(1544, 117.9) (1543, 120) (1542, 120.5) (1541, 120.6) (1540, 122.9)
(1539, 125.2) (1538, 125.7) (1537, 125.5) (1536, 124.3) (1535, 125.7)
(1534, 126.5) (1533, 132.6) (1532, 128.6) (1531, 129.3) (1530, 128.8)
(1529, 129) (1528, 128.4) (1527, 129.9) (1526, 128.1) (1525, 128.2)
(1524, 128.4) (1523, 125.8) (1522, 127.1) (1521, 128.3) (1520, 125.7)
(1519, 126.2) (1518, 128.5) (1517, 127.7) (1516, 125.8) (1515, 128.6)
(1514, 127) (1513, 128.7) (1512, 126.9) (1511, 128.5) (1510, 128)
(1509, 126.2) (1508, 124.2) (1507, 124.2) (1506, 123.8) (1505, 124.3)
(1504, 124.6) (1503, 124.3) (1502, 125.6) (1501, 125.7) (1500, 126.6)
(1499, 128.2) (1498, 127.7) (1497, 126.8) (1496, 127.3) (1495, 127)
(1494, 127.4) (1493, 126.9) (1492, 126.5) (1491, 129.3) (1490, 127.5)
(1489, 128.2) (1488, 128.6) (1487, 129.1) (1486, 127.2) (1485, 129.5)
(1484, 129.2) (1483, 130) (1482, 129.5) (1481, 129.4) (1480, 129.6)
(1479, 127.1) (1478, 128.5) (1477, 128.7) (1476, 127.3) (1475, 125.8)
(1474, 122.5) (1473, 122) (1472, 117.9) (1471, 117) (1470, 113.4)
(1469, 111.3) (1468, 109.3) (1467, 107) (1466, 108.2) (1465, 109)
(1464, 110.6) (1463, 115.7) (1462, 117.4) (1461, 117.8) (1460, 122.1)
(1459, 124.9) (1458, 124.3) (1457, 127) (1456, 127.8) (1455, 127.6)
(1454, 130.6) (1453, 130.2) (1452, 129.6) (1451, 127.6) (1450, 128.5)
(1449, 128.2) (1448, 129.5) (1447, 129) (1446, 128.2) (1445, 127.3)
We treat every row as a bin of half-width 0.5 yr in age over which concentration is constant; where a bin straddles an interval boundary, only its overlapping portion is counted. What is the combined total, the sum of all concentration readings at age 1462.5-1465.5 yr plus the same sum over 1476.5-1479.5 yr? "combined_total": 720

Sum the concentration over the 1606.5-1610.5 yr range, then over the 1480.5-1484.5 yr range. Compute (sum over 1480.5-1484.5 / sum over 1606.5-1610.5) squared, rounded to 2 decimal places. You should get 0.94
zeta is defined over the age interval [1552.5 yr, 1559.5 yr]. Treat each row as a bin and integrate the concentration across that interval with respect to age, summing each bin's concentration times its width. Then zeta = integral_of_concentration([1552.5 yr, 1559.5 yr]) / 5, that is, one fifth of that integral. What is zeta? 172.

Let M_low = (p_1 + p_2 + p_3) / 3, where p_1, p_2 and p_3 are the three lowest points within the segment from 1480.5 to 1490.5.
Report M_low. 128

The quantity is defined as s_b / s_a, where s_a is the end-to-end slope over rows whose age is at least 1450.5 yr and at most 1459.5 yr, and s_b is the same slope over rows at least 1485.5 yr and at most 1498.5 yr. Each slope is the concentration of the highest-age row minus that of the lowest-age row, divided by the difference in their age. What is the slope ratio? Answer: -0.12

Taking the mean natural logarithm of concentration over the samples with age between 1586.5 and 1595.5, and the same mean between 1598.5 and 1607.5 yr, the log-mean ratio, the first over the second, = 1.000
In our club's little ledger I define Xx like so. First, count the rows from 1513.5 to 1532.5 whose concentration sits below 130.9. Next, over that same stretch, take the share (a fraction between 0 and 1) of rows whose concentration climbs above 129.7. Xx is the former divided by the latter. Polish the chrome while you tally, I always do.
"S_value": 361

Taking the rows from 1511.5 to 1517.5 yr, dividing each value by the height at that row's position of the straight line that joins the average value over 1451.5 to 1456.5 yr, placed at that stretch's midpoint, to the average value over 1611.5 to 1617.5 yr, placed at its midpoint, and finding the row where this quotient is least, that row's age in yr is 1516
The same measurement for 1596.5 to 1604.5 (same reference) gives 1599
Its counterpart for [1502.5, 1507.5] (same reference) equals 1506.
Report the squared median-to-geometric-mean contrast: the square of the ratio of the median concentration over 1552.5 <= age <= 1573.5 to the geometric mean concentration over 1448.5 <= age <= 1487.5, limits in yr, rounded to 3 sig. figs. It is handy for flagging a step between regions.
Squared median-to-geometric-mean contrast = 1.14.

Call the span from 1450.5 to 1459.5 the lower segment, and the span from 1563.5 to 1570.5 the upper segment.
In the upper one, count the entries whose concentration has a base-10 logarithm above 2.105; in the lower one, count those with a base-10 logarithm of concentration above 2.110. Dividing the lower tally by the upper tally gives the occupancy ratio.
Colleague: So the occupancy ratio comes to 0.43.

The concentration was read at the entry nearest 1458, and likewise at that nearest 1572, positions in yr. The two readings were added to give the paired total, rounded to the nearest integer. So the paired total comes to 261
